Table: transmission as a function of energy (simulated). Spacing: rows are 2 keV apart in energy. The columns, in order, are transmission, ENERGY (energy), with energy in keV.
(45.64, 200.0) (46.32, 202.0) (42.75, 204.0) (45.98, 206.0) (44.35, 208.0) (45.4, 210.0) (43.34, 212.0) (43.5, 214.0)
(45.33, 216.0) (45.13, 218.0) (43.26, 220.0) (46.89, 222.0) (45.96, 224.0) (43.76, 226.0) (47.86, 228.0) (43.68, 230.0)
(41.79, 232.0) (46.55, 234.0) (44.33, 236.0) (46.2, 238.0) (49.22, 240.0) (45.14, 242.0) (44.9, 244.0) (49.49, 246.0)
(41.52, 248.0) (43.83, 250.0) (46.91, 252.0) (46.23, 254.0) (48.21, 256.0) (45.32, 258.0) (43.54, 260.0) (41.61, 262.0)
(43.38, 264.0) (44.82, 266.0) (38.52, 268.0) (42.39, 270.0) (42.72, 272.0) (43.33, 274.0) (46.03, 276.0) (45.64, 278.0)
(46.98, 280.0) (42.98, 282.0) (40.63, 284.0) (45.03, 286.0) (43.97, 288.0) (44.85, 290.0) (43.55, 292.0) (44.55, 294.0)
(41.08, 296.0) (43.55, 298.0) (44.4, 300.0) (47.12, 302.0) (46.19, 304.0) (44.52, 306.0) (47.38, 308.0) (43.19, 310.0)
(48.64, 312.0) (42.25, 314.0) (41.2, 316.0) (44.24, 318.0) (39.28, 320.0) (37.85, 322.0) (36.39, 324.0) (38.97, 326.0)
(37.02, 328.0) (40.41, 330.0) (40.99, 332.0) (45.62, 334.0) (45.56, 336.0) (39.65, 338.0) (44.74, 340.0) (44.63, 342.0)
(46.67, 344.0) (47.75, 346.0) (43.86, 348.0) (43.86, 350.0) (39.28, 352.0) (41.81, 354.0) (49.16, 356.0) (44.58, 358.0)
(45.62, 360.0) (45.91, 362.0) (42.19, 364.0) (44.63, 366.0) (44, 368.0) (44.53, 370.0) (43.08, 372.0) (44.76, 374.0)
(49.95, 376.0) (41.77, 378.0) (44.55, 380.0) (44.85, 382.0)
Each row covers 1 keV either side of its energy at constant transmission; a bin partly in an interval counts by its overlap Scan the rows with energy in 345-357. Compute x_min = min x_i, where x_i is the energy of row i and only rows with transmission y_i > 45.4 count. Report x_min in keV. 346.0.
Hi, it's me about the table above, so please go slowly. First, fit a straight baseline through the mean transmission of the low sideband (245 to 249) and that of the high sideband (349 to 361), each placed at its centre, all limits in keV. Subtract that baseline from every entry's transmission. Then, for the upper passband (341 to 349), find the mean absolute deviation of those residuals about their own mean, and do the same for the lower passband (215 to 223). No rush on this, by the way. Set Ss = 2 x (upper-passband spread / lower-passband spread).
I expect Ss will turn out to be 3.1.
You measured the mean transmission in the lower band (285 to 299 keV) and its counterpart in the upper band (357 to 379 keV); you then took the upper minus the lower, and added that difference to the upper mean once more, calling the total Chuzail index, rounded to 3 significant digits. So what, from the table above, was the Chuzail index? 45.5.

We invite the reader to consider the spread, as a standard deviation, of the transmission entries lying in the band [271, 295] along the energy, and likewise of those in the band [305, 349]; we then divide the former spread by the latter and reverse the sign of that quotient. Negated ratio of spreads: -0.47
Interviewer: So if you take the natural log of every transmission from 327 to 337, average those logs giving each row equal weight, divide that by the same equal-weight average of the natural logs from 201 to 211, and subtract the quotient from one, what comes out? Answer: 0.02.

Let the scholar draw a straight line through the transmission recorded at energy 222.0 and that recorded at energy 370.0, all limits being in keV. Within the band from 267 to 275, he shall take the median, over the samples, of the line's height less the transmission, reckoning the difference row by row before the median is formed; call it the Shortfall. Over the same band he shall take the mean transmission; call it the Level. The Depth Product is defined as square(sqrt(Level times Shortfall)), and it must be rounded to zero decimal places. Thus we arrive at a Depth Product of 148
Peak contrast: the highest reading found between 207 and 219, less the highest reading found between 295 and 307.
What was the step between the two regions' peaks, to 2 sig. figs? -1.7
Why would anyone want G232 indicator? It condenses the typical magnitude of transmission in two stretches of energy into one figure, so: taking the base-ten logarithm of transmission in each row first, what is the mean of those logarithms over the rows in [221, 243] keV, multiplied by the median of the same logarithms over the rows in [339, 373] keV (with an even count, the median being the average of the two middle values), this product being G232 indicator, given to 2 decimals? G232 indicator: 2.73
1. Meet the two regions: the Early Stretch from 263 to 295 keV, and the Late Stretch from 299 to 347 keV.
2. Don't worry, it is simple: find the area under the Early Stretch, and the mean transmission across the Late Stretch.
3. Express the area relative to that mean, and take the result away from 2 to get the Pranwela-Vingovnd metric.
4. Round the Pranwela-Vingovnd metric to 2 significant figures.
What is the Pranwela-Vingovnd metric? -30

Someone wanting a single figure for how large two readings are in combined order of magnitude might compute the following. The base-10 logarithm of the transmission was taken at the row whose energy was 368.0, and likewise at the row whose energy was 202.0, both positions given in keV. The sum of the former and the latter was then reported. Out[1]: 3.31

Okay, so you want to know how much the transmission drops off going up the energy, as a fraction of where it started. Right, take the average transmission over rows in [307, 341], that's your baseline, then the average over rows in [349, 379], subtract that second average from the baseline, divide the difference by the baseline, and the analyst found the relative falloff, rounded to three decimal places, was -0.057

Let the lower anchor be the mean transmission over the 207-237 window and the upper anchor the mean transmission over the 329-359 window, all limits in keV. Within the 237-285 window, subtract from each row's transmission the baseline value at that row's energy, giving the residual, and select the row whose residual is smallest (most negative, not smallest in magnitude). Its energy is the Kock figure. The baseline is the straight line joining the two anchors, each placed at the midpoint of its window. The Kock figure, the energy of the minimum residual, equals 268.0 keV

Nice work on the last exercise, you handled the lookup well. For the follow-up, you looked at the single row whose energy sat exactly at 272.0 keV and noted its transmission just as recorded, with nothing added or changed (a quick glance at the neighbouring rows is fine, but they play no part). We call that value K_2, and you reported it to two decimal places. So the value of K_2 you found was 42.72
